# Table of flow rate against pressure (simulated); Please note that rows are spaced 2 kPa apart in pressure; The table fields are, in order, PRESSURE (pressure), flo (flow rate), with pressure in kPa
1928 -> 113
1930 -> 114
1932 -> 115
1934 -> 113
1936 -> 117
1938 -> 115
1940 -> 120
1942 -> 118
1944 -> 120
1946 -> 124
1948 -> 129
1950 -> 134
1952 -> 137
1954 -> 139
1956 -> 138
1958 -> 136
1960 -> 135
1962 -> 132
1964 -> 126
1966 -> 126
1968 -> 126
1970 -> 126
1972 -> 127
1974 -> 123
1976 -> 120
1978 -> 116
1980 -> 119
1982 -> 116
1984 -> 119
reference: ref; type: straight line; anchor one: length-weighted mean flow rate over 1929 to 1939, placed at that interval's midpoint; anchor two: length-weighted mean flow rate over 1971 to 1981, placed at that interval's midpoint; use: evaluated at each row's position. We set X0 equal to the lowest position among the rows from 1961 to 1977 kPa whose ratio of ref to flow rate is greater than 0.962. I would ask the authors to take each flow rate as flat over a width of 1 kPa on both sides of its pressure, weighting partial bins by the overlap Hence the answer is 1974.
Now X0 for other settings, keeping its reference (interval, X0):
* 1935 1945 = 1936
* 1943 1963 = 1944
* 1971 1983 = 1974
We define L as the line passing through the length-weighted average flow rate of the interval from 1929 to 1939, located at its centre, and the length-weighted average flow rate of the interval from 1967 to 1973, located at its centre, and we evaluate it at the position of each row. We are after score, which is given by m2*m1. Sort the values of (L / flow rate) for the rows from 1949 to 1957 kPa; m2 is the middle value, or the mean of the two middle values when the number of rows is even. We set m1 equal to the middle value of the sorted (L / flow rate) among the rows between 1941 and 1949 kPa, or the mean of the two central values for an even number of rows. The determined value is 0.86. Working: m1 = 0.970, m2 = 0.88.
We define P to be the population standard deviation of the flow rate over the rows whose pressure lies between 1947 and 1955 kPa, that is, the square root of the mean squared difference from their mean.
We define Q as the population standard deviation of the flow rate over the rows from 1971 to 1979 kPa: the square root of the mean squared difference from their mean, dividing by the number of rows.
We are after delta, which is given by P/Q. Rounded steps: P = 3.8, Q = 4.0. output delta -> 0.9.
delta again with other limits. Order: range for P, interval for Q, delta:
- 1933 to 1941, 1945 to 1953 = 0.5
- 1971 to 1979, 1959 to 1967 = 1.0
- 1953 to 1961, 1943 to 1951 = 0.3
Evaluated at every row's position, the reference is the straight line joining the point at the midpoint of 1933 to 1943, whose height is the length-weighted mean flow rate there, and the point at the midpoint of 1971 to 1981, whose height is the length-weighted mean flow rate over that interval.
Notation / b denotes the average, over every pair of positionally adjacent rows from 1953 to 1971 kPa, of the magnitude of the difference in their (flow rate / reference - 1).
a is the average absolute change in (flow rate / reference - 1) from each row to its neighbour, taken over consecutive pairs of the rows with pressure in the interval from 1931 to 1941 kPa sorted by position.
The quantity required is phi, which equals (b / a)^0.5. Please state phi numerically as 0.75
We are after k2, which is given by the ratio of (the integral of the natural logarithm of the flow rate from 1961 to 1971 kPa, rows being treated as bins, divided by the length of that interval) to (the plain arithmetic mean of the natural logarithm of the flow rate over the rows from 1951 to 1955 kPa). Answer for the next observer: 0.98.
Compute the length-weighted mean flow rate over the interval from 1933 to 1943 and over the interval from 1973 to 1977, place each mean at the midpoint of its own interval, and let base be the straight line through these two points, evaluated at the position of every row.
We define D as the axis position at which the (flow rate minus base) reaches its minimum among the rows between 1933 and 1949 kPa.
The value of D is 1934 kPa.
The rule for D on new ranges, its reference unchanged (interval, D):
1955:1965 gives 1964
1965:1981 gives 1978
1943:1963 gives 1944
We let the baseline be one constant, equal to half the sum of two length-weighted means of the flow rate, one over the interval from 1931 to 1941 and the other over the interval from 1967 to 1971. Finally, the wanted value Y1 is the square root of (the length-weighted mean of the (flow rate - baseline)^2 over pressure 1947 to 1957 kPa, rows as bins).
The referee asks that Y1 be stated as 15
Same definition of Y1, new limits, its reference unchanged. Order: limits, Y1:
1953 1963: 15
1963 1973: 5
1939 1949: 4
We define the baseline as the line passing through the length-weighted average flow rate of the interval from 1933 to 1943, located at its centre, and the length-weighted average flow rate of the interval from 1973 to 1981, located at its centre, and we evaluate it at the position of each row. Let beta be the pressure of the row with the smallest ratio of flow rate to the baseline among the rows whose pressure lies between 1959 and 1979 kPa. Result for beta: 1978 kPa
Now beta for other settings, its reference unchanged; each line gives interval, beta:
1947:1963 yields 1948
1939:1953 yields 1942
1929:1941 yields 1934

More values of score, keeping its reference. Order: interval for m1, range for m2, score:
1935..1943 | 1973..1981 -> 1.07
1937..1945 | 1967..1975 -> 0.99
